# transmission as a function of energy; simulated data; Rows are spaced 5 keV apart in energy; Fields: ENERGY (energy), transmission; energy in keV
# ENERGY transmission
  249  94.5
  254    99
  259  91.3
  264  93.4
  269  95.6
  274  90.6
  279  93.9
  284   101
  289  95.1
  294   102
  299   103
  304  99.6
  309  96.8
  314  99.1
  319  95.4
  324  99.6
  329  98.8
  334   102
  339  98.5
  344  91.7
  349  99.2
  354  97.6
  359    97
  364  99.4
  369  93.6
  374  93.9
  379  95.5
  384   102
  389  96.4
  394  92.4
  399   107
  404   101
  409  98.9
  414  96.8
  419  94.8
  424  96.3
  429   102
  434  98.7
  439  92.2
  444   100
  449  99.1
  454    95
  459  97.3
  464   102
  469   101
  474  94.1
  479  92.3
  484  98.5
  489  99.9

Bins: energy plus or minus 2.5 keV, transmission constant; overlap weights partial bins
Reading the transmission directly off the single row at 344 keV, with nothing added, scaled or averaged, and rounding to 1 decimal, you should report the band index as 91.7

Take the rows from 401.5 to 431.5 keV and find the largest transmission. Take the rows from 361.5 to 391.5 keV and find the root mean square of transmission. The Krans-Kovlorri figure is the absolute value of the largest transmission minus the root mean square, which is 5.2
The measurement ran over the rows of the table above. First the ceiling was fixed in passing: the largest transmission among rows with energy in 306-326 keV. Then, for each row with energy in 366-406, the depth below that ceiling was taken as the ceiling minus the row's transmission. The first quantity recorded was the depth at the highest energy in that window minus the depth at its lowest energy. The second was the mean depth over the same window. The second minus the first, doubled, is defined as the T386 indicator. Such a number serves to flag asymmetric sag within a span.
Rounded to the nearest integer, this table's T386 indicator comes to 19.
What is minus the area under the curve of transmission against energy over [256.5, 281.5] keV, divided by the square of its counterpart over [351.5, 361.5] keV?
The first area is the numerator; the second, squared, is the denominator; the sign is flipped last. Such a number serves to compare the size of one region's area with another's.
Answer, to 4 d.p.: -0.0025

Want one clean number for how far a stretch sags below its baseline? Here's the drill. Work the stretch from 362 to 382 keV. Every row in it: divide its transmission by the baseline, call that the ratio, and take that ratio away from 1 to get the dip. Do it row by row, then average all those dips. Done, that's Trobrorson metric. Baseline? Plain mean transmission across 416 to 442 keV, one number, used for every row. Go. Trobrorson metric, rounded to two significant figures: 0.012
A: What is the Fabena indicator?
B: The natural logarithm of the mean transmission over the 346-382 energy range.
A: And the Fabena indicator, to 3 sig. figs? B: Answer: 4.57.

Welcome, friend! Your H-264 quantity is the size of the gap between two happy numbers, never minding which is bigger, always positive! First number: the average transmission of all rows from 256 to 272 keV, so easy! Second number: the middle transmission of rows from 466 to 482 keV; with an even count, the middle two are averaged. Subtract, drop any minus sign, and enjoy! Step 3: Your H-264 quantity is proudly 1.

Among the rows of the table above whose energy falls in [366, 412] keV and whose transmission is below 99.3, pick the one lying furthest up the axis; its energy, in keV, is 409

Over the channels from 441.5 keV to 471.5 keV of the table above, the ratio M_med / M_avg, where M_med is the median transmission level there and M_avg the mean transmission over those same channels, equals 1.00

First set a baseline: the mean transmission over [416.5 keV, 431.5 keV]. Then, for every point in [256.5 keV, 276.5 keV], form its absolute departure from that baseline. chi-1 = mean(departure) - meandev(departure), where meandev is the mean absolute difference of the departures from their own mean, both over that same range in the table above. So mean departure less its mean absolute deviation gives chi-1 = 3.20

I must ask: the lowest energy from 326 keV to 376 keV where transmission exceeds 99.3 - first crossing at 334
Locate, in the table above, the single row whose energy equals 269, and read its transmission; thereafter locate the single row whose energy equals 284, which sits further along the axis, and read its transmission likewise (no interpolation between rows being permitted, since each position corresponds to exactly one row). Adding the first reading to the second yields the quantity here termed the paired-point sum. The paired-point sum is 196.6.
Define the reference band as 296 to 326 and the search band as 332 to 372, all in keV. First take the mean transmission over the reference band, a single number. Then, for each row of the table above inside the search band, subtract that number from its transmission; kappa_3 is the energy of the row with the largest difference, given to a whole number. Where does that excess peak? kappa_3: 334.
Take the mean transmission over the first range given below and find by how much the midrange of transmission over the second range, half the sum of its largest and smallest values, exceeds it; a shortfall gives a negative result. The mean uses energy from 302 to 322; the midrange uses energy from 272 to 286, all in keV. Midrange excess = -2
